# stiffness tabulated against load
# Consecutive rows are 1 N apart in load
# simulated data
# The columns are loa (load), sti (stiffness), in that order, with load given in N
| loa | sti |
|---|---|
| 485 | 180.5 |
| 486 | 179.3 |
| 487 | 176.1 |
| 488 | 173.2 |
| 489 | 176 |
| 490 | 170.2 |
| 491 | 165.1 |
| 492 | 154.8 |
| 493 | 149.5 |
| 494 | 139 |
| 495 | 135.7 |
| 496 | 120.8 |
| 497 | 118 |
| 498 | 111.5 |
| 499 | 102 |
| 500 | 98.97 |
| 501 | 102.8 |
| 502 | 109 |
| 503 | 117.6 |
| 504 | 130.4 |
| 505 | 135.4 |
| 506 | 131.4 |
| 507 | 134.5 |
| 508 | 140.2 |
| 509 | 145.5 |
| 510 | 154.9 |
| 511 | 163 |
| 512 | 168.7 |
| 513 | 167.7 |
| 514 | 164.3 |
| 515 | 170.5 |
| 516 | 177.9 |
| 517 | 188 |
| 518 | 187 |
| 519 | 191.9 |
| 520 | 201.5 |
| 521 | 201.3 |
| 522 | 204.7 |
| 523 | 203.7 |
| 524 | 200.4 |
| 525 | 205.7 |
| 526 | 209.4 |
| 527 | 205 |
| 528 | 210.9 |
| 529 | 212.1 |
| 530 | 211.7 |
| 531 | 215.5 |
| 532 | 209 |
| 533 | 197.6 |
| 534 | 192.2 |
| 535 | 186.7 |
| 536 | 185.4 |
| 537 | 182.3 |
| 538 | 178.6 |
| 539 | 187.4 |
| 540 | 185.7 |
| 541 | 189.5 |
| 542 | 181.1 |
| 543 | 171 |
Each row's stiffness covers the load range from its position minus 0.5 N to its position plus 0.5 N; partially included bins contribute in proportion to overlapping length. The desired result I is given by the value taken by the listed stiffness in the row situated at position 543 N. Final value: 171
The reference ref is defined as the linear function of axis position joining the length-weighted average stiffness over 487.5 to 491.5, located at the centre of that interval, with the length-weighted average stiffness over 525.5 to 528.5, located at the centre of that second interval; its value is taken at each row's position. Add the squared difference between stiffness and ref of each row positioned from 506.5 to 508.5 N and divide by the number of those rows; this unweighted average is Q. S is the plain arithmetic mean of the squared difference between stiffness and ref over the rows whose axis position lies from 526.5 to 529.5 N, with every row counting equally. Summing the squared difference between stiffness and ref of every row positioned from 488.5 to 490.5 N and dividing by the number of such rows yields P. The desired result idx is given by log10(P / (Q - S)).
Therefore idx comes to -2.2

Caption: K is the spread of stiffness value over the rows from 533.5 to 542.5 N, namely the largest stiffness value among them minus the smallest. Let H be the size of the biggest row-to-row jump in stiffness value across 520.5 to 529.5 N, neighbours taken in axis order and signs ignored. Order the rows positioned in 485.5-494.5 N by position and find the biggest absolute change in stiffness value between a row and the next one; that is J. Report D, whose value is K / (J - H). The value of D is 3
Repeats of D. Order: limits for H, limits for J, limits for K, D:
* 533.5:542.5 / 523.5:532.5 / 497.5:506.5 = -16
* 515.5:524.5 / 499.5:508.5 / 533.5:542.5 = 5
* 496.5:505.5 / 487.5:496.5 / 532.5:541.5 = 9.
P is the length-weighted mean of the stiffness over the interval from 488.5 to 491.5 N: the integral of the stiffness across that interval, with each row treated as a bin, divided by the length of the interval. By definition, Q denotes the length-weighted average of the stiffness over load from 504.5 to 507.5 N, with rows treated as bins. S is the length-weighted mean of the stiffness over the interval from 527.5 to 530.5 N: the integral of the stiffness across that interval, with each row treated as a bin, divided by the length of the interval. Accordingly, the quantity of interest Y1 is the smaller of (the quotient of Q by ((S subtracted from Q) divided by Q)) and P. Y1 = -230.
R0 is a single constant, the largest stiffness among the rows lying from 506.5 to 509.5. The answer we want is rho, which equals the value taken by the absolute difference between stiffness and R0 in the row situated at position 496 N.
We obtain 25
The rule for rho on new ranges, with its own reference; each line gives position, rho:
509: 0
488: 28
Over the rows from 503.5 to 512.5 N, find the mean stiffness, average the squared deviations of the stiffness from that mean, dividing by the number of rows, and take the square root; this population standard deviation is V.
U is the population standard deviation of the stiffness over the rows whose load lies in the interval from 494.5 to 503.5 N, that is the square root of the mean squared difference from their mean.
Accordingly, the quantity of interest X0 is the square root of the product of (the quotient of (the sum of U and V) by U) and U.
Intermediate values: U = 10.9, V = 13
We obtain 4.9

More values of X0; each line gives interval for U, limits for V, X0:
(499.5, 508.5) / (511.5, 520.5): 5.2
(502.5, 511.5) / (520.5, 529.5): 4.1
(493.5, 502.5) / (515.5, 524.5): 4.7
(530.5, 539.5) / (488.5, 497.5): 5.6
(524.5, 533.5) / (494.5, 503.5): 4.0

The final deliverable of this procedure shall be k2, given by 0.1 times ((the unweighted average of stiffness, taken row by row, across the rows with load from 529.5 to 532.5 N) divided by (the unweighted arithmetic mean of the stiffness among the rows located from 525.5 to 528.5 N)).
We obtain 0.10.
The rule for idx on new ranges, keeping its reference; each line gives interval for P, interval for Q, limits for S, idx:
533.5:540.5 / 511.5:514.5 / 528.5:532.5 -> 0.2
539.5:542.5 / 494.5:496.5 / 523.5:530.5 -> -0.2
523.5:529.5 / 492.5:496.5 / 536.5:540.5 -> -1.7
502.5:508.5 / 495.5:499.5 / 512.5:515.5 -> -0.1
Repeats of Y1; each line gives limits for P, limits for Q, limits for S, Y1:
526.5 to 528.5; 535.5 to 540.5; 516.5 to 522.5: -2853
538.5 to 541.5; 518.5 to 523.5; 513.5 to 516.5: 188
